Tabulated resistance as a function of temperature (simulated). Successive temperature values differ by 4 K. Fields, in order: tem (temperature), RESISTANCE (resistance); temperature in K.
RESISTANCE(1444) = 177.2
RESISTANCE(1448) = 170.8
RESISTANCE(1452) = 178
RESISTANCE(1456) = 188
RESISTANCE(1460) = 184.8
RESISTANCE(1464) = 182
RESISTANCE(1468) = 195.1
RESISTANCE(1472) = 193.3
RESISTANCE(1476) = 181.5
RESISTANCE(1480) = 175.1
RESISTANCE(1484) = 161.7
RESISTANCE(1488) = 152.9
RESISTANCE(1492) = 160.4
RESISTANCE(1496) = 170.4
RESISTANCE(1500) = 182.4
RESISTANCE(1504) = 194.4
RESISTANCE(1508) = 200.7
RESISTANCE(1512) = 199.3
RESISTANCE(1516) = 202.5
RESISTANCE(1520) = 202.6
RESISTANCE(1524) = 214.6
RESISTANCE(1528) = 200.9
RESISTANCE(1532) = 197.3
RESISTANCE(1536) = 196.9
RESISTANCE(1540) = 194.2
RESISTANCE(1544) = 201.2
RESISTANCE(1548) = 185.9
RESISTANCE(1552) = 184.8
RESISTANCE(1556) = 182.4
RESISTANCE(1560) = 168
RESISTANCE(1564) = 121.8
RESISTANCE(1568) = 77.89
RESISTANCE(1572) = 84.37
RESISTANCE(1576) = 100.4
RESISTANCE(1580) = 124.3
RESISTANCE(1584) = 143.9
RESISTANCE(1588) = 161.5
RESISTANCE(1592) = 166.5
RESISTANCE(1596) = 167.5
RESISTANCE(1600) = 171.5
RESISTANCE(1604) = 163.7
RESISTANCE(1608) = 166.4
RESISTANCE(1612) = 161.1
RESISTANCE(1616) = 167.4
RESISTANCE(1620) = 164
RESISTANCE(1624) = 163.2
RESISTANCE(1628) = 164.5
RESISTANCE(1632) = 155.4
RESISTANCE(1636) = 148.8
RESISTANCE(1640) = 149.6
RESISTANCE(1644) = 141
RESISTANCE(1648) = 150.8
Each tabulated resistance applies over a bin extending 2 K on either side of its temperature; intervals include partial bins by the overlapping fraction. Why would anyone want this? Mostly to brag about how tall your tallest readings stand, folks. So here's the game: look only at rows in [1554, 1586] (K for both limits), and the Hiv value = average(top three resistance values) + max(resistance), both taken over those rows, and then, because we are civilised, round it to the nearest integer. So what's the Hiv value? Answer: 347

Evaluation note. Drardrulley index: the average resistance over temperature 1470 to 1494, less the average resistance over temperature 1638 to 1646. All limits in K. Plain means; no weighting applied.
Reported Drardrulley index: 26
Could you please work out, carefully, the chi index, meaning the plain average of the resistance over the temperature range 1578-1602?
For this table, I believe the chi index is 156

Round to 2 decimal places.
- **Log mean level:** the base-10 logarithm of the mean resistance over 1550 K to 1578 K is 2.12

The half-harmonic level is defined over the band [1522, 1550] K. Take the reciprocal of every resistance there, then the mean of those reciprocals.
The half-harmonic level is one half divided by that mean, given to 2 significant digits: 99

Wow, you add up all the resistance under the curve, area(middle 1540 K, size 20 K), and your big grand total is 3902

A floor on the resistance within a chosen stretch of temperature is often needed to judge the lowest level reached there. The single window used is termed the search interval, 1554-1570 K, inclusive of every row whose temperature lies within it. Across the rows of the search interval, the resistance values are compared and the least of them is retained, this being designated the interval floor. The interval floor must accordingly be 77.89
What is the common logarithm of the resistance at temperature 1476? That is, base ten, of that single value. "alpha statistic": 2.26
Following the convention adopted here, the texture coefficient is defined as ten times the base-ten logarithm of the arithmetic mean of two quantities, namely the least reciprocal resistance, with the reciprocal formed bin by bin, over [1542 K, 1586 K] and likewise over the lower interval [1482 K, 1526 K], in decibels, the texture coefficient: -23.2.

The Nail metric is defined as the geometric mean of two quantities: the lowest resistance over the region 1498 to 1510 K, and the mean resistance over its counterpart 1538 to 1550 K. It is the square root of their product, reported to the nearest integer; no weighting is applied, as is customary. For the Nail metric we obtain 188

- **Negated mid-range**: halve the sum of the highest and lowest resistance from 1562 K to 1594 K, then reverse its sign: -122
